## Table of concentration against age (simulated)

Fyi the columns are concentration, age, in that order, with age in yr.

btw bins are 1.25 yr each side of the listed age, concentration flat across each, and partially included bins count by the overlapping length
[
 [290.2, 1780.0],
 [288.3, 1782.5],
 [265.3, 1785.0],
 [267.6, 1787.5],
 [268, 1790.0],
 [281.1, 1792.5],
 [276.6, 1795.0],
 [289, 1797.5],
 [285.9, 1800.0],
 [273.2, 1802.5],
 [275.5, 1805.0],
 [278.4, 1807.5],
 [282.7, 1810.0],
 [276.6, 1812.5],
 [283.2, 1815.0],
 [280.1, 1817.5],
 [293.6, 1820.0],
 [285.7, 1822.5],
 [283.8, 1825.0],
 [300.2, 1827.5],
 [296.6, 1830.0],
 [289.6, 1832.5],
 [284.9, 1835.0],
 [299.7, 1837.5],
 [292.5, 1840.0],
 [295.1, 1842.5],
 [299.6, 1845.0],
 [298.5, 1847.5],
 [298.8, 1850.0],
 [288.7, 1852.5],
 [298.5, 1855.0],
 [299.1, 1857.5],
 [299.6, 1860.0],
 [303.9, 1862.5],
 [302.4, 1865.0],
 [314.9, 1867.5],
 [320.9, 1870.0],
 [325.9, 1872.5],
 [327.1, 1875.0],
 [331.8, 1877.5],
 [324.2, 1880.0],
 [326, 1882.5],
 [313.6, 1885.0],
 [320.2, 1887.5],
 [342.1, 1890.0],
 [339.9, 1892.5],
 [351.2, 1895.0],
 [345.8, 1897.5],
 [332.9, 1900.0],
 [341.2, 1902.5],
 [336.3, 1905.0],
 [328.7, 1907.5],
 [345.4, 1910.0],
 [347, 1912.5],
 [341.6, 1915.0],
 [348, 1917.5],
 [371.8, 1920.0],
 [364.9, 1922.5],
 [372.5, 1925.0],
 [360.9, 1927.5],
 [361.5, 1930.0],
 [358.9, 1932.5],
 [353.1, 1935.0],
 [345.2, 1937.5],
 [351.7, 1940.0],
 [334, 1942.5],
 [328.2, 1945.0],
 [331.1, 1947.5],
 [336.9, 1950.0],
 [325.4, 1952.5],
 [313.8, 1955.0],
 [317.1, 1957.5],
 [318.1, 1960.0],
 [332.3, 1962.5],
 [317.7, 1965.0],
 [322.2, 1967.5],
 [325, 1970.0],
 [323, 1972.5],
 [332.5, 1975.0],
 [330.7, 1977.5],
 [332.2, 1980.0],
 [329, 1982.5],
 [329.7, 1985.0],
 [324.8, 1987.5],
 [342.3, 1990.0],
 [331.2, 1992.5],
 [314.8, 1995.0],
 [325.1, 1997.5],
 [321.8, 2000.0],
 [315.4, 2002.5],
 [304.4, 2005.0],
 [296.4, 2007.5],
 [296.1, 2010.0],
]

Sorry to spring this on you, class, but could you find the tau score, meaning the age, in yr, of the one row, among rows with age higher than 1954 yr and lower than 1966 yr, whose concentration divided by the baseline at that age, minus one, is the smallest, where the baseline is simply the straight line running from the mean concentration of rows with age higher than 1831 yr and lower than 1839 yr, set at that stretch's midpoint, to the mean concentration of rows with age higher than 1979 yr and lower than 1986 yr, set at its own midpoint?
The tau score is 1955.0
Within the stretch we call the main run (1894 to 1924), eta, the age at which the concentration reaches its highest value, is 1920.0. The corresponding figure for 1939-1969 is 1940.0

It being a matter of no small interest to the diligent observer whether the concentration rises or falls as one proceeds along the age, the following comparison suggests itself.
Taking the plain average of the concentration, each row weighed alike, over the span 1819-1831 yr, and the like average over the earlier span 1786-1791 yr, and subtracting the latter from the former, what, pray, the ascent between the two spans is 24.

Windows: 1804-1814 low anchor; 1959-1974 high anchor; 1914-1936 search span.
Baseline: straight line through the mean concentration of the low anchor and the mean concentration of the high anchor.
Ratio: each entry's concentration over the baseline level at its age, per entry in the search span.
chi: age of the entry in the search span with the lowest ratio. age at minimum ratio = 1915.0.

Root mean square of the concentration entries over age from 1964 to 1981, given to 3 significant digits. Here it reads 326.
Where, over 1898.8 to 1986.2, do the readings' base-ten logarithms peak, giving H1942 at 1925.0 yr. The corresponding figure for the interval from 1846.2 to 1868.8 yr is 1867.5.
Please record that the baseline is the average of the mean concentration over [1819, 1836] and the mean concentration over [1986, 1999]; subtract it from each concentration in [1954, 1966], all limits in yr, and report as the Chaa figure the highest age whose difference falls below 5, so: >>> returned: 1955.0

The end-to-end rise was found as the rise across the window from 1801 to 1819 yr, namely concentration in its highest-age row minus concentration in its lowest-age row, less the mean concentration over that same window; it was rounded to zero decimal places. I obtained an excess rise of -272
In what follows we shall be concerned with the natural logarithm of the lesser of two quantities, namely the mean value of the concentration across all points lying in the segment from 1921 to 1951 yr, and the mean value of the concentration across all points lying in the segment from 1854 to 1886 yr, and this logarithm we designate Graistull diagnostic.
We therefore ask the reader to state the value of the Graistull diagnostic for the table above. 5.75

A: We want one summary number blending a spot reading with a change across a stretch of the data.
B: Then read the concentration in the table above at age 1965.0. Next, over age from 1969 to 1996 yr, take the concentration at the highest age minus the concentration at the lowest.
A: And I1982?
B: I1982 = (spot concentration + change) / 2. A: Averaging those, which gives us 154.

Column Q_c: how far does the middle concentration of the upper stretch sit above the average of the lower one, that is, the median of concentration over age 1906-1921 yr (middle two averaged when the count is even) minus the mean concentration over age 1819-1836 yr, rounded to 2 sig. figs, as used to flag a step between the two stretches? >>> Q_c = 56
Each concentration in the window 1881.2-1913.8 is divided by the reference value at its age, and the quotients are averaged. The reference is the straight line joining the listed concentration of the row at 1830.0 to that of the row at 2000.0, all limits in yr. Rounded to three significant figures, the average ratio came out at 1.10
